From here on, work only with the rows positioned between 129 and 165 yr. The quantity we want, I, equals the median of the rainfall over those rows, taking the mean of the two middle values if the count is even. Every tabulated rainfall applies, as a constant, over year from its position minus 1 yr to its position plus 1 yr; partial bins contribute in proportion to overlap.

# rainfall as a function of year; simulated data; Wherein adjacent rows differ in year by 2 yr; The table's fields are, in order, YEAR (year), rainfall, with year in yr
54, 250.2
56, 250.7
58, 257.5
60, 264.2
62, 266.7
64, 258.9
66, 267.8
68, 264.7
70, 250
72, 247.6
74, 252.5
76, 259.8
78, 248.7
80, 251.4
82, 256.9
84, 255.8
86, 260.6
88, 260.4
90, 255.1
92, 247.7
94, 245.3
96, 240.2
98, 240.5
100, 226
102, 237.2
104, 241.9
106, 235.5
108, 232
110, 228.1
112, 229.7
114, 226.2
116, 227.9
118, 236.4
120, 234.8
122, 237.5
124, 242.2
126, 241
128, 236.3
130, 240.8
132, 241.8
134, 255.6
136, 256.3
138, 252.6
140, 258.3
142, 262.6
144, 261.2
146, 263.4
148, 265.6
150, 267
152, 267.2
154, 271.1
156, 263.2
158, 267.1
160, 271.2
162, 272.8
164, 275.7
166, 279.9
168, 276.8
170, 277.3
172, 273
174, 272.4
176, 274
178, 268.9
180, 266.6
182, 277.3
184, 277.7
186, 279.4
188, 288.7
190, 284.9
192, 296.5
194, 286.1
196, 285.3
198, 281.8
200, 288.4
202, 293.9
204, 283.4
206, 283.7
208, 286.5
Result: 263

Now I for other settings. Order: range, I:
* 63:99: 254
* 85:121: 237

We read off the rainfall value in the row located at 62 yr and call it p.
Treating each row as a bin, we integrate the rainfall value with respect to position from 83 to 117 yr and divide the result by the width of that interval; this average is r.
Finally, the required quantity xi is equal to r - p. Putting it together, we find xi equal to -26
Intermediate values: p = 266.7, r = 241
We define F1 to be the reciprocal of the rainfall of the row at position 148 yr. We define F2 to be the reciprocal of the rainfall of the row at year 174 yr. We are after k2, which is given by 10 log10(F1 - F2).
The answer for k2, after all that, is -40.3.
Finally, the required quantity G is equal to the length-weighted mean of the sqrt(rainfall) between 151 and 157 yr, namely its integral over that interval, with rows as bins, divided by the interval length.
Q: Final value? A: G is 16.3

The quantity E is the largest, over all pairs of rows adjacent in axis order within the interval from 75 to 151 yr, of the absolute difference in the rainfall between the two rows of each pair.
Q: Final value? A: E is 14.5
